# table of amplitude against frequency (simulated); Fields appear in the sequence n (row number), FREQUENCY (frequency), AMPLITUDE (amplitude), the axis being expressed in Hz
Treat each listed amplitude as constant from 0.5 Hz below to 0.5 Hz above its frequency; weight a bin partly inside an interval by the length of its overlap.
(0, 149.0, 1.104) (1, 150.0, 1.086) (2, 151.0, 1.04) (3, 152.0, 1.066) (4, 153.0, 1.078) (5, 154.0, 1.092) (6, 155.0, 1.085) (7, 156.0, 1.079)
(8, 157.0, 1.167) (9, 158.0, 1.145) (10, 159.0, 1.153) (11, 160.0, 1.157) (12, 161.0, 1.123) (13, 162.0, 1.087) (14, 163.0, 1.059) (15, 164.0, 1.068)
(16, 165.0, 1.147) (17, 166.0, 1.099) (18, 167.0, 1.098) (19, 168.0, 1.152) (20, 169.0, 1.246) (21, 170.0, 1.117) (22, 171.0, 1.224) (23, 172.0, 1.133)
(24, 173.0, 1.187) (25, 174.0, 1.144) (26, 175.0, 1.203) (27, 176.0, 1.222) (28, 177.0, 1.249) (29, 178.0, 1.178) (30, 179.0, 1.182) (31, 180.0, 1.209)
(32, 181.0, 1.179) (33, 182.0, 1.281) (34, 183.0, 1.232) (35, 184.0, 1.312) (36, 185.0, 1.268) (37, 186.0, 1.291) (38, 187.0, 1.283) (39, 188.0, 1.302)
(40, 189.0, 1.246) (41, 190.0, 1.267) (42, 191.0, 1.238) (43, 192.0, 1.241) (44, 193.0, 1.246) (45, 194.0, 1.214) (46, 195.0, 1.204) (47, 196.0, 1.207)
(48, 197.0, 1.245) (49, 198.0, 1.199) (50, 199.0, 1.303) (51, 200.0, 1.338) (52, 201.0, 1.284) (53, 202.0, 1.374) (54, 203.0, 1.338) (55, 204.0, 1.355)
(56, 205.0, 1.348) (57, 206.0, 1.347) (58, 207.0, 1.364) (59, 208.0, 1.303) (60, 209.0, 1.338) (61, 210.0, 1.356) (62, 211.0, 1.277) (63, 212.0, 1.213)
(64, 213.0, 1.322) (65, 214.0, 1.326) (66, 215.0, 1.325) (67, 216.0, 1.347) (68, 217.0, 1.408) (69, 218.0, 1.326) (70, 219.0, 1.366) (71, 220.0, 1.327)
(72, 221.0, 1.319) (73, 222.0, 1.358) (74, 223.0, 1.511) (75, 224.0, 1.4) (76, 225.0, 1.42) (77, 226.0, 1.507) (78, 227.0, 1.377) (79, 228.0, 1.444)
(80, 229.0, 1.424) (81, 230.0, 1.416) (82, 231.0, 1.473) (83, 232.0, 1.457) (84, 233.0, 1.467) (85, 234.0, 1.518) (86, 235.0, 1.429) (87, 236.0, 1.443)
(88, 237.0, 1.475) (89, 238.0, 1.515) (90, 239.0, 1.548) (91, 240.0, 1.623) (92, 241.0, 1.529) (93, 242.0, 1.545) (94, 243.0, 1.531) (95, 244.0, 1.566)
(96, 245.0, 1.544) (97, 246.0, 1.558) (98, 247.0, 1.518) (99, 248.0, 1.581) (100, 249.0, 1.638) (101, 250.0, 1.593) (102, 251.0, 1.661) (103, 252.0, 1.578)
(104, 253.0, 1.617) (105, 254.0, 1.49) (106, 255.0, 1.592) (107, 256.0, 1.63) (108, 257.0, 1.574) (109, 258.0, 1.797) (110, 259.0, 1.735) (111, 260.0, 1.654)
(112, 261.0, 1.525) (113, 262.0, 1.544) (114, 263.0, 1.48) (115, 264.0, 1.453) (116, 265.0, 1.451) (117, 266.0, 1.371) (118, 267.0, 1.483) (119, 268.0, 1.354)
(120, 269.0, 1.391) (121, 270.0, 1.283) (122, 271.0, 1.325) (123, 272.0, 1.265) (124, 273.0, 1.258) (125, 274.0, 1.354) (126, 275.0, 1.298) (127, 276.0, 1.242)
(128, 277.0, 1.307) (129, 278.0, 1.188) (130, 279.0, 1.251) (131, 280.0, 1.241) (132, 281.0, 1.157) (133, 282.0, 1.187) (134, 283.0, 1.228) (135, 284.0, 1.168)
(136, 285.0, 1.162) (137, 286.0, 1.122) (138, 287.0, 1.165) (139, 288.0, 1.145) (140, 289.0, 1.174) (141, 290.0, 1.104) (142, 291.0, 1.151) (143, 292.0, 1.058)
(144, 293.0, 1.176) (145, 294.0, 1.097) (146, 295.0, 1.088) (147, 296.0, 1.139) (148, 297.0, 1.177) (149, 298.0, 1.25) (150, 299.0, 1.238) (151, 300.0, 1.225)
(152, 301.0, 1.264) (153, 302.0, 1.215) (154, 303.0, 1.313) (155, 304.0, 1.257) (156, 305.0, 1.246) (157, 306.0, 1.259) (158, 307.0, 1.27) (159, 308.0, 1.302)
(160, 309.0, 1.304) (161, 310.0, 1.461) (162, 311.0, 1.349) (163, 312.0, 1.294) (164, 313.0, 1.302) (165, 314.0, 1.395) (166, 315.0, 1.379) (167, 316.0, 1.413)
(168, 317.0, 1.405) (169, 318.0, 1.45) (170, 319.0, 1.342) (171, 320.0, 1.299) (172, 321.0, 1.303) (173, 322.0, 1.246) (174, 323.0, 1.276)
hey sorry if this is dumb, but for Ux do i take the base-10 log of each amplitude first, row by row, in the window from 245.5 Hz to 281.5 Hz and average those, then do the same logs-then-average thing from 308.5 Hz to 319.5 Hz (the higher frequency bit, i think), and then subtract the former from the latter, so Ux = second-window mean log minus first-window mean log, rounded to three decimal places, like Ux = -0.023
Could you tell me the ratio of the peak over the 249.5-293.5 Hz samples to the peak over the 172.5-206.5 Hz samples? 1.3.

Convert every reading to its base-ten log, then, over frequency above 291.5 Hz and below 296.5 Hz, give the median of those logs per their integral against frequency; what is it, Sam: 0.176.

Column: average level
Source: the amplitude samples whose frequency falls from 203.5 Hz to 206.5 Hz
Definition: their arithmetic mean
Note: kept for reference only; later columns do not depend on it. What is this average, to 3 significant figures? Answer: 1.35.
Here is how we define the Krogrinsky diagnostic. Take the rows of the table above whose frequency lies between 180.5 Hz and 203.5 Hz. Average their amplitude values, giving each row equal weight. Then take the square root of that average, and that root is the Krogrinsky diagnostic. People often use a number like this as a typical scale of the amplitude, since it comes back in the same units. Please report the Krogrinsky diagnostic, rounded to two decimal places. 1.12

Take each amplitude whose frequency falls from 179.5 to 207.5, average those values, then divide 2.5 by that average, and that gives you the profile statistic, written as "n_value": 1.96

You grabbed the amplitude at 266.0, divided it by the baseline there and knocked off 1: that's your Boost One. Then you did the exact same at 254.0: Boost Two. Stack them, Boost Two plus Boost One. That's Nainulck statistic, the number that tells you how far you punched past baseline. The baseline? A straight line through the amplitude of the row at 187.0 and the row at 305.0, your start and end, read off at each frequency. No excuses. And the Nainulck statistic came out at 0.270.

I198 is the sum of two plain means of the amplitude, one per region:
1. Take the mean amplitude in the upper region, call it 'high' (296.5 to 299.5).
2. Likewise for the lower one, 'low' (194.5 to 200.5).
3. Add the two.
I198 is 2.47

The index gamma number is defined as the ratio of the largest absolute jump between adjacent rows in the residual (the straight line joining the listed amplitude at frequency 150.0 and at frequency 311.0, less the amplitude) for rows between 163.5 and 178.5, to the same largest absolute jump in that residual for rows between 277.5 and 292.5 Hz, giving 1.38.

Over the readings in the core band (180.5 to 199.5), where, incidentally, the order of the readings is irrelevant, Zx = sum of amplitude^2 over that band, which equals 30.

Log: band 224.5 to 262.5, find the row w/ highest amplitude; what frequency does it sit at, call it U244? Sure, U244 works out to 258.0 Hz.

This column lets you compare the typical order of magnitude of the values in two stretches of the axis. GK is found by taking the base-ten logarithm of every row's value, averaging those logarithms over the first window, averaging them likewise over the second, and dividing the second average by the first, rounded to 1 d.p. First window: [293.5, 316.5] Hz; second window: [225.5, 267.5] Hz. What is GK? 1.8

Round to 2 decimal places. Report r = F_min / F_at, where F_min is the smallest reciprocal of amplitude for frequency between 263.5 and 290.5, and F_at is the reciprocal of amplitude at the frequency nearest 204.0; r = 0.91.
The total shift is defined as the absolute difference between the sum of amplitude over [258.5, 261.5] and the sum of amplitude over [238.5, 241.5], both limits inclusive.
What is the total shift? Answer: 0.21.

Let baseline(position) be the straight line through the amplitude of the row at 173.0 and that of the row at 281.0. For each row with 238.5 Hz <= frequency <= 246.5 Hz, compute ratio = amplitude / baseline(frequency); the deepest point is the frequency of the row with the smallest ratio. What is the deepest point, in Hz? 241.0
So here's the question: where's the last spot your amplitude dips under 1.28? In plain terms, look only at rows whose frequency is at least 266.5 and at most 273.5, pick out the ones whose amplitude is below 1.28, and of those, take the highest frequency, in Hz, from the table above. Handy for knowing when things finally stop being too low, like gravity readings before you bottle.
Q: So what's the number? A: 273.0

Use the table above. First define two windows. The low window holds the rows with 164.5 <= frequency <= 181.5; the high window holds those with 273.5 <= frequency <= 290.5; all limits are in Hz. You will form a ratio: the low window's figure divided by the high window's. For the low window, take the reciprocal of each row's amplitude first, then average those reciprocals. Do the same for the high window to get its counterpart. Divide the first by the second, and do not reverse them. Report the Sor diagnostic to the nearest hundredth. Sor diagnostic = 1.02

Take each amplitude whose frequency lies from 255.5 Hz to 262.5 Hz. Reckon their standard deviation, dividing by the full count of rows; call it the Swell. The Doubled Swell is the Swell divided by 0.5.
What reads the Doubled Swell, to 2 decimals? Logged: 0.19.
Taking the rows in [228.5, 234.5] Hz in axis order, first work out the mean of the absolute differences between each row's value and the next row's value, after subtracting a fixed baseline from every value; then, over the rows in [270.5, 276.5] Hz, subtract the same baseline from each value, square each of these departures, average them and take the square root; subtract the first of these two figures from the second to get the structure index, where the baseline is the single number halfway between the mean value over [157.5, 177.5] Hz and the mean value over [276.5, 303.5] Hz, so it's 0.10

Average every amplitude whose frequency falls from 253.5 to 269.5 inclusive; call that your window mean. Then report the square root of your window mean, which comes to 1.24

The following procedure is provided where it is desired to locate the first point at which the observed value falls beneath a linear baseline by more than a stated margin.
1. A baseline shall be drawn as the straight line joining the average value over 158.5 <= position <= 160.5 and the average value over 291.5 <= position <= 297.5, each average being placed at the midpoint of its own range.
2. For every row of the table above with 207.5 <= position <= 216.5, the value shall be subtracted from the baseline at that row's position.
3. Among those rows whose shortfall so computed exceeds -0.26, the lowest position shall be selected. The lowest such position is 208.0 Hz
